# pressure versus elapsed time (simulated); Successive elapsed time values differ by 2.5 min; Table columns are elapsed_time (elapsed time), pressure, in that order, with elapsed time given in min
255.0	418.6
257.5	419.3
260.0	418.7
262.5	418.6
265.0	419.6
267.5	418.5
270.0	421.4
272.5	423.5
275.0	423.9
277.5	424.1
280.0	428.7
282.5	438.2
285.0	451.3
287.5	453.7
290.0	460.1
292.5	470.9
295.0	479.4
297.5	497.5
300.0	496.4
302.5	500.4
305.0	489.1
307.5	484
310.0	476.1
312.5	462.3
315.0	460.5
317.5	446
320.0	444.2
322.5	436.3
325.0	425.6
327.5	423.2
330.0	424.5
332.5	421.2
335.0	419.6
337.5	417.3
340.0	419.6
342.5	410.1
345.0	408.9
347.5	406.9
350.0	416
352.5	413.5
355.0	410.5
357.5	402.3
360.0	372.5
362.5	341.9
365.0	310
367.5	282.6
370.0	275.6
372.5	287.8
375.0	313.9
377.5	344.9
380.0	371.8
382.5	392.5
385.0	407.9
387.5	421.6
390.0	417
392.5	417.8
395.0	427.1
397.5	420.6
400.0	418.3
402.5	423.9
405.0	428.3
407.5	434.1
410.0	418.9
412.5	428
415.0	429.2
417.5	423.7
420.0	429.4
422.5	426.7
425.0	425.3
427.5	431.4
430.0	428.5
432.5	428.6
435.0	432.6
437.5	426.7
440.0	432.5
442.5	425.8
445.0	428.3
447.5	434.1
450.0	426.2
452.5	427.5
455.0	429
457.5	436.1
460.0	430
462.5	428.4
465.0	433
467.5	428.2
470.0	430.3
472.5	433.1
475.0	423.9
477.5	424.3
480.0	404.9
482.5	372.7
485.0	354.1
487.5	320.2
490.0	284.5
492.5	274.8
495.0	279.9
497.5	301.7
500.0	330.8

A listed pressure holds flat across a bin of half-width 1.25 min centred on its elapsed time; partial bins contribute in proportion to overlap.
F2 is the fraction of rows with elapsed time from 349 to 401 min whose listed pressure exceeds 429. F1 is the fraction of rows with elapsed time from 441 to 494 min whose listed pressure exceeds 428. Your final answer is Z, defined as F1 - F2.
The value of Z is 0.5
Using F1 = 0.5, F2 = 0.0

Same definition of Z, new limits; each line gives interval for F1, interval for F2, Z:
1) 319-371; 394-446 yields -0.2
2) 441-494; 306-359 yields 0.1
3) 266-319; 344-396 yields 0.8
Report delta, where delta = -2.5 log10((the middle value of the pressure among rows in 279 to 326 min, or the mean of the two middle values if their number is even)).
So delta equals -6.66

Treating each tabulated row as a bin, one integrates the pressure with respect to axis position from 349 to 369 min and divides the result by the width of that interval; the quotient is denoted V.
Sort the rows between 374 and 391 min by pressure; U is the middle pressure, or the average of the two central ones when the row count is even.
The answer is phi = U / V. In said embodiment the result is 1.07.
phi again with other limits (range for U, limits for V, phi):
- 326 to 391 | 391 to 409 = 0.96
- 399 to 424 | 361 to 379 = 1.38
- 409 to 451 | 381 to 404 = 1.03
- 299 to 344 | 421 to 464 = 1.03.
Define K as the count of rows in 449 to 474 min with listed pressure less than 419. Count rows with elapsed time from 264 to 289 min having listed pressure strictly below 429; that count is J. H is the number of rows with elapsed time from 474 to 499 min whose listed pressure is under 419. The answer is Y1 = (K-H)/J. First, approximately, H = 8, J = 7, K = 0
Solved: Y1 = -1.14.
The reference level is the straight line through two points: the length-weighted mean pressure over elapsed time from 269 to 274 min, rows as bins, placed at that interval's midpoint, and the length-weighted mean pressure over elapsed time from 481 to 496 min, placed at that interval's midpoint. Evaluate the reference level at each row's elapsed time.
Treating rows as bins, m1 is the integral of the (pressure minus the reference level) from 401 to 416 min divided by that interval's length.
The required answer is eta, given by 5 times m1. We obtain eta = 357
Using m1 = 71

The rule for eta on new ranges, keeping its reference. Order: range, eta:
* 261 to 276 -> -16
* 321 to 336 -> 154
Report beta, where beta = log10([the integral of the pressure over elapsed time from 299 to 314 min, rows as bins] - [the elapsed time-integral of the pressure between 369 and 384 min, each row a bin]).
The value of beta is 3.4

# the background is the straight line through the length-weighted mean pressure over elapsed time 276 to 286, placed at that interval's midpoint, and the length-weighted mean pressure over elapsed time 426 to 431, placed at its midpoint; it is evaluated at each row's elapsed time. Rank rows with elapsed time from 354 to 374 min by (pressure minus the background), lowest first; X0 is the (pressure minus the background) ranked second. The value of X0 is -149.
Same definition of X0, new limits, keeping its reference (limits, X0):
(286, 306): 26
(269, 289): -12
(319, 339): -13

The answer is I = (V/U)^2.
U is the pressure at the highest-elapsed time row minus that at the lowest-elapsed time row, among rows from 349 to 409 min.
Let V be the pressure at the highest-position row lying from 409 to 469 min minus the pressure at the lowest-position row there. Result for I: 0.26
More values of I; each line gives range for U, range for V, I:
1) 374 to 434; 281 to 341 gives 0.03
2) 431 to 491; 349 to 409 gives 0.02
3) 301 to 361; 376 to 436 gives 0.47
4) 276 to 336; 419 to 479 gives 1.28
